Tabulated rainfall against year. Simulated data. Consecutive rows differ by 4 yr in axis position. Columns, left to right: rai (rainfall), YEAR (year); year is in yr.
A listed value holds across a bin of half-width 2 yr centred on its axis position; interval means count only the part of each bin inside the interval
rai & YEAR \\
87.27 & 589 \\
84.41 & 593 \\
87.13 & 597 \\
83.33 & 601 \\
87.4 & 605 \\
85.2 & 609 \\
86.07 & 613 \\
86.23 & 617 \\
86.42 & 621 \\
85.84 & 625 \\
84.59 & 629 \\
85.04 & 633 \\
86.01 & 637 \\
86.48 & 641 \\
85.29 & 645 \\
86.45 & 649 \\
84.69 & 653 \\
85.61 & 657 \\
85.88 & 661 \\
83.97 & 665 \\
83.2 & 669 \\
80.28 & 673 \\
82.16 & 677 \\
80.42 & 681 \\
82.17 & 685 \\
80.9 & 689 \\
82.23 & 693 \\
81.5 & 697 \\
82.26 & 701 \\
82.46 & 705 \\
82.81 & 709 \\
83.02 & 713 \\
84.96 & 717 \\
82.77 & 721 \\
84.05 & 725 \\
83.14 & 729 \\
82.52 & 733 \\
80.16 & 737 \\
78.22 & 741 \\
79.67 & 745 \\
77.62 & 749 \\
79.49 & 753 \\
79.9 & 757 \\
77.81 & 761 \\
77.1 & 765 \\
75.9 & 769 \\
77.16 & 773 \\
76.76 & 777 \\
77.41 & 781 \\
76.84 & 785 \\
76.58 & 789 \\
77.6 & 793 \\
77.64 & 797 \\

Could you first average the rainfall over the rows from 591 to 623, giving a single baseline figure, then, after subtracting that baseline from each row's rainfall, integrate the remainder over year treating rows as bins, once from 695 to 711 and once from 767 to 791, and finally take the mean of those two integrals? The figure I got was -136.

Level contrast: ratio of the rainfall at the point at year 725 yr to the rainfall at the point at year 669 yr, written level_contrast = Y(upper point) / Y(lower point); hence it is 1.01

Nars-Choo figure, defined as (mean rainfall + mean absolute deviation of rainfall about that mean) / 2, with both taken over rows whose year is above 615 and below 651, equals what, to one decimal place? 43.2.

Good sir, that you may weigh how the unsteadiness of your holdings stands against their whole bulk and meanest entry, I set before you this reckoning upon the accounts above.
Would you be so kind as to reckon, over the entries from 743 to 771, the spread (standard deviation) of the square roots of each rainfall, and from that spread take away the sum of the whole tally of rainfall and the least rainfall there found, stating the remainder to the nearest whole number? -623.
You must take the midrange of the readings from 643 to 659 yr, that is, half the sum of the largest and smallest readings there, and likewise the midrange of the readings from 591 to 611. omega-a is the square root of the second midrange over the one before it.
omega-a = 1.00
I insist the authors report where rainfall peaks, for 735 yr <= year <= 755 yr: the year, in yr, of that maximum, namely 737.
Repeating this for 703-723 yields 717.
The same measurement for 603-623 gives 605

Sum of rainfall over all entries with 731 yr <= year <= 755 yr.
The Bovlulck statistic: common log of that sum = 2.679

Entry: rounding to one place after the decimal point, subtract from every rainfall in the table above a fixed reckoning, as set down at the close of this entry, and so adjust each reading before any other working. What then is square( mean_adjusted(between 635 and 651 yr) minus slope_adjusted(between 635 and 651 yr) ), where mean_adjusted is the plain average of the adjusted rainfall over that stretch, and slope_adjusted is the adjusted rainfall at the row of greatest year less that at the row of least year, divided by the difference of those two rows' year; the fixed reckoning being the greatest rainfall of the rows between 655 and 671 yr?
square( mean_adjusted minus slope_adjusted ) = 0.0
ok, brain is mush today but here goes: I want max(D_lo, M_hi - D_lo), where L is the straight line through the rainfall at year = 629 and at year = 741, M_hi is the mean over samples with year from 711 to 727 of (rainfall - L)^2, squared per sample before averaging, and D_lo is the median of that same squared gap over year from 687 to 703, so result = 18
